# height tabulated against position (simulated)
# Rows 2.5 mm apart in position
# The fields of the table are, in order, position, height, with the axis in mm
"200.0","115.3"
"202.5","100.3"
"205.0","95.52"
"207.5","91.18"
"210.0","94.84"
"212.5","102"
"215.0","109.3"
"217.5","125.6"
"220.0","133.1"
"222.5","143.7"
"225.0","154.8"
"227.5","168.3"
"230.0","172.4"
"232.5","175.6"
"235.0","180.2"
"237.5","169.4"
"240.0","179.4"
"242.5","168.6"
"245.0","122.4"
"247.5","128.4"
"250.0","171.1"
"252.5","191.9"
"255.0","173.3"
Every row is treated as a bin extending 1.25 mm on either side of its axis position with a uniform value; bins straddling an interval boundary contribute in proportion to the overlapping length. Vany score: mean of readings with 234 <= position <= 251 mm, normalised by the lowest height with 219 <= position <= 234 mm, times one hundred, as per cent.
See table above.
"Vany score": 120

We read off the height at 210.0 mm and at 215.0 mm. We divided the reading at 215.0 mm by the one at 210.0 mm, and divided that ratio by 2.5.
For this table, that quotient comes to 0.46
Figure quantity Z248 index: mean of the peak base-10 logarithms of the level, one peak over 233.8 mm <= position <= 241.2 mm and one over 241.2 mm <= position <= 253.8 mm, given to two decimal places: 2.27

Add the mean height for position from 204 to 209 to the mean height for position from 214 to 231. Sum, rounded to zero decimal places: 237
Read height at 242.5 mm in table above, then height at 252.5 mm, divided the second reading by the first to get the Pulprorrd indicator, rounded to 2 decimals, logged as 1.14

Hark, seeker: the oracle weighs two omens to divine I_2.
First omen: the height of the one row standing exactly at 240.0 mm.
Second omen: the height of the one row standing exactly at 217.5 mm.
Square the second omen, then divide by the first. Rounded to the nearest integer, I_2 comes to 88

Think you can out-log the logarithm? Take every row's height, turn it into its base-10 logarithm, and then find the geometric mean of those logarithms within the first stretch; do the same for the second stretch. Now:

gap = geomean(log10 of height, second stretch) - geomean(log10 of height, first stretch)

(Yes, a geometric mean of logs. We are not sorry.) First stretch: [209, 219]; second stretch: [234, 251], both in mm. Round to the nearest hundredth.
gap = 0.17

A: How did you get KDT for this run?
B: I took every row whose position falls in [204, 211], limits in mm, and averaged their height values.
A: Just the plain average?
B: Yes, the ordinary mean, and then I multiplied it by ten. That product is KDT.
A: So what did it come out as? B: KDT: 938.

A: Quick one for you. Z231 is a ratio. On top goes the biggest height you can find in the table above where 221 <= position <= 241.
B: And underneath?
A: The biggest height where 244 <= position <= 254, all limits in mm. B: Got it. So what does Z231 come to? 0.94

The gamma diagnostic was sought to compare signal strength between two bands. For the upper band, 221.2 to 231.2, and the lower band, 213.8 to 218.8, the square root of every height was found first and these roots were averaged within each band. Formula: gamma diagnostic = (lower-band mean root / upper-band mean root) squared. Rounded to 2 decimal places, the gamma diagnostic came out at 0.74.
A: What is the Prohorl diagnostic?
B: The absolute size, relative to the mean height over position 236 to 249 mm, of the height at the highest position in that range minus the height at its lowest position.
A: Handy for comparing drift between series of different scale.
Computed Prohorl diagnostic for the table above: 0.27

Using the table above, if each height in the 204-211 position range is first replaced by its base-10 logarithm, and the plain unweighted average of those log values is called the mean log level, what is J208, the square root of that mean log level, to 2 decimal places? 1.40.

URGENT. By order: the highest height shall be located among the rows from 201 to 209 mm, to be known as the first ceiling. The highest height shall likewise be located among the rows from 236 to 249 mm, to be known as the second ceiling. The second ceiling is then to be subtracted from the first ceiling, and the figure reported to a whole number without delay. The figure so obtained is -79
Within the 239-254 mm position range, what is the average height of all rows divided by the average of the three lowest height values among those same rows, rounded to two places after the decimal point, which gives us 1.15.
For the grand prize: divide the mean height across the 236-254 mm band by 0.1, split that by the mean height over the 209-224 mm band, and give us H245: 14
